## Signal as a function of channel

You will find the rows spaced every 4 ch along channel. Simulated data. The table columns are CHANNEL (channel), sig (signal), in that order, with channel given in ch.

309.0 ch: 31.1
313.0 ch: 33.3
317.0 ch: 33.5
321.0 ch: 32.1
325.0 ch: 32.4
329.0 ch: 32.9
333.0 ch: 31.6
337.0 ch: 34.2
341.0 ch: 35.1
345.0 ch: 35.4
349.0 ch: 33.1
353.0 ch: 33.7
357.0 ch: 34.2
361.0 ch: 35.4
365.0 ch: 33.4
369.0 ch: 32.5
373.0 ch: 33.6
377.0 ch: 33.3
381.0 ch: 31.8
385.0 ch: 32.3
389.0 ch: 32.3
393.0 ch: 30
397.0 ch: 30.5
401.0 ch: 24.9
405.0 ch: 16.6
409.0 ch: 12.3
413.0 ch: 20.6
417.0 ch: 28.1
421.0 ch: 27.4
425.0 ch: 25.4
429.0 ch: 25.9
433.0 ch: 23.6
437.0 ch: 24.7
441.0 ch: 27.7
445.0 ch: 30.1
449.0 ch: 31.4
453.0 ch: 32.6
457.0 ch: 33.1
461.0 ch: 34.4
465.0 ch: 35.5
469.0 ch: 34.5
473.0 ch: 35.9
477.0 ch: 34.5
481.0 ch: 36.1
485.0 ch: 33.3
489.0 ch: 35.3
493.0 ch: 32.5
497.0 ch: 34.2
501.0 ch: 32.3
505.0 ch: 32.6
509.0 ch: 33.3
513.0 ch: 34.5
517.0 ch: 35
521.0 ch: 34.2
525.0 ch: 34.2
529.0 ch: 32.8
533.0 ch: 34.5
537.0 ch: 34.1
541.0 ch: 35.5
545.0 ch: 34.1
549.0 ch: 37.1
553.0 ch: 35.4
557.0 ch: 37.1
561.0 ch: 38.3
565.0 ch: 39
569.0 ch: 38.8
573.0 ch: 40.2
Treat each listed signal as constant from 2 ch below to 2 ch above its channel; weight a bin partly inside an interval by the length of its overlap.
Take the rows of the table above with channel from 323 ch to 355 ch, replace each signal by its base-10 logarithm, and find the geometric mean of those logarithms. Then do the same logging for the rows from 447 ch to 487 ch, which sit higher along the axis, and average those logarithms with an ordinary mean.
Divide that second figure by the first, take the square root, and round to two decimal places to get 1.00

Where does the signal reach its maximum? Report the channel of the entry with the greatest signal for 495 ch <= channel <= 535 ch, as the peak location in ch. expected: 517.0 ch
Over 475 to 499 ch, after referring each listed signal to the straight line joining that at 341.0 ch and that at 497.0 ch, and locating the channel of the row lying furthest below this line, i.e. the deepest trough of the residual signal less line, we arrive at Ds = 493.0 ch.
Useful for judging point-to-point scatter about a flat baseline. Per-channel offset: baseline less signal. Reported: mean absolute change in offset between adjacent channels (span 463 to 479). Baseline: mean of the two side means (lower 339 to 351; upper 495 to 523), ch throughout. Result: 1.3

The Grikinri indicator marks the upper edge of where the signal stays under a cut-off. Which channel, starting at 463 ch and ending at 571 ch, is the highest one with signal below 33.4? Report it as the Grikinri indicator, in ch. 529.0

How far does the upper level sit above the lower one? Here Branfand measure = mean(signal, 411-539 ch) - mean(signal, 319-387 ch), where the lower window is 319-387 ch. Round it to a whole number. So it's -2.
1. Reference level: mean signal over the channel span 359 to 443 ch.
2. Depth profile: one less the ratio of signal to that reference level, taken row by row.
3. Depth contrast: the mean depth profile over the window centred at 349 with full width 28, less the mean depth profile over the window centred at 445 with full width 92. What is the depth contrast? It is -0.20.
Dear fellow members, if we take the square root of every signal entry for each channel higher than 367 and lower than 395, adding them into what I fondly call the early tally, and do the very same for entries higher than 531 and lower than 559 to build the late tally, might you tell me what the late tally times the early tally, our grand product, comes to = 1655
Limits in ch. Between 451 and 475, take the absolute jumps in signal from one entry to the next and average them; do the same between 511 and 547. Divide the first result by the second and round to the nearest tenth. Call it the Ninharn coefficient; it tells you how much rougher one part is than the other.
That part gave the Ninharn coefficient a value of 1.1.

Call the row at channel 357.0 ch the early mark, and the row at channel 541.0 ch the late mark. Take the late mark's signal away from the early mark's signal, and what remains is -1.3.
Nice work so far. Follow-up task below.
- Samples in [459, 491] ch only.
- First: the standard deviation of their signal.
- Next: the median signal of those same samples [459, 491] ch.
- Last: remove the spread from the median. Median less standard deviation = 34.0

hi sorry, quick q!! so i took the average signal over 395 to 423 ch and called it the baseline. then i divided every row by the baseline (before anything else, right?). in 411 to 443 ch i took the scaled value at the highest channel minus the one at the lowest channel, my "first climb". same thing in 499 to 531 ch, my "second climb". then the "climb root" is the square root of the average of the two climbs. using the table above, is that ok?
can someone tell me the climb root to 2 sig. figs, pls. 0.41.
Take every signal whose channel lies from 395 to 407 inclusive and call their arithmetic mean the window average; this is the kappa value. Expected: 24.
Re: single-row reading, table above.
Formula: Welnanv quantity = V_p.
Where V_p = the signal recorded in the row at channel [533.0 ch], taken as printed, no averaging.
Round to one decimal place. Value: 34.5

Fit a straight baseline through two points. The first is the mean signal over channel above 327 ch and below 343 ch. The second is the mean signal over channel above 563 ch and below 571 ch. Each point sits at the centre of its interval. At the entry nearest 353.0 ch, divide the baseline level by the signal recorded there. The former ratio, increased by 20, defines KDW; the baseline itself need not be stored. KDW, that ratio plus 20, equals 21.0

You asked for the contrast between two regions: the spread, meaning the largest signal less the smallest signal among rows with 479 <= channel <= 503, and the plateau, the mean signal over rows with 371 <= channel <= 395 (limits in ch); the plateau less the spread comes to 28.4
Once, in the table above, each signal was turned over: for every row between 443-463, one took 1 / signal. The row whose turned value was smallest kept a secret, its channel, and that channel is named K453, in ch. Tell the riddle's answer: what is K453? 461.0 ch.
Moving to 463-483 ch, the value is 481.0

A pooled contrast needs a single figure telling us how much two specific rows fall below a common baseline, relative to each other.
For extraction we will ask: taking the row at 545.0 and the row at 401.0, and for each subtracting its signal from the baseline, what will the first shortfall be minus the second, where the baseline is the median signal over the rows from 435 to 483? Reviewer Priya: -9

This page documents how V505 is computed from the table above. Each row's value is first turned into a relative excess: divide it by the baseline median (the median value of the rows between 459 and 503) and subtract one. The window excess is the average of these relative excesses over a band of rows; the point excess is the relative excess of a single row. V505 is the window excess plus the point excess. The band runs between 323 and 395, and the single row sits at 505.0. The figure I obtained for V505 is -0.09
